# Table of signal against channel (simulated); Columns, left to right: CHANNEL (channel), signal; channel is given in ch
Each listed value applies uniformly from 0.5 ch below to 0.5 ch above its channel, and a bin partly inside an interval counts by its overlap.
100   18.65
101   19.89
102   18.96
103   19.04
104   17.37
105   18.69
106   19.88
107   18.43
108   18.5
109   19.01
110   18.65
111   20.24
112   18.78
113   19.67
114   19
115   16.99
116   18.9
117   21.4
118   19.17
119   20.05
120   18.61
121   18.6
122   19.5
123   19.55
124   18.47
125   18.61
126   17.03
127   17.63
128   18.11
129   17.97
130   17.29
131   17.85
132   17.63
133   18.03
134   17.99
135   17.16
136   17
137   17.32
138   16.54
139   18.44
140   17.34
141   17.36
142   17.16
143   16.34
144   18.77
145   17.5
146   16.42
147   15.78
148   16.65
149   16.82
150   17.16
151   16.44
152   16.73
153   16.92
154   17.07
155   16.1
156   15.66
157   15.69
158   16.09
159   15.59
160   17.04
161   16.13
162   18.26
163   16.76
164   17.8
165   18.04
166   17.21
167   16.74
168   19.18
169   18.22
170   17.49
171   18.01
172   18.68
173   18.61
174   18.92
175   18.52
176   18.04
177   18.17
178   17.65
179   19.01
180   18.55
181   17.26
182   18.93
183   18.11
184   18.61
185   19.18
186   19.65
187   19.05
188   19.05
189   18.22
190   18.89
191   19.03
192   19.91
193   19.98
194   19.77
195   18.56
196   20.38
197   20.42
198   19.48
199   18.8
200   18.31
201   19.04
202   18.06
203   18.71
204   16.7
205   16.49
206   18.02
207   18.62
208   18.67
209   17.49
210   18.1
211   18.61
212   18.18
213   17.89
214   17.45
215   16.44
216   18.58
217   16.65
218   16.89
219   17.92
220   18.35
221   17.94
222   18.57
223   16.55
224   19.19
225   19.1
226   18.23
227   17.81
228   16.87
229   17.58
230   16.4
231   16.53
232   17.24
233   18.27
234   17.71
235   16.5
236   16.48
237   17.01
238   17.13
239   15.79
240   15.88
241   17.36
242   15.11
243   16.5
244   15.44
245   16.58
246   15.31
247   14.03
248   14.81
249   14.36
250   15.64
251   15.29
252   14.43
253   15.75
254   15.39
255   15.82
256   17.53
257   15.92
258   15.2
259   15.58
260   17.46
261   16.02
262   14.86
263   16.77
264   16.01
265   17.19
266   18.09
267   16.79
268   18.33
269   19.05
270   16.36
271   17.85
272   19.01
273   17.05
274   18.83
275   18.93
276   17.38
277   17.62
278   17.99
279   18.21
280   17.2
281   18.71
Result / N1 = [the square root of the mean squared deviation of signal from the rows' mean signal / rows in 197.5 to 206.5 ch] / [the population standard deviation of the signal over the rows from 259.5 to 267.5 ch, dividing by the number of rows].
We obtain 1.0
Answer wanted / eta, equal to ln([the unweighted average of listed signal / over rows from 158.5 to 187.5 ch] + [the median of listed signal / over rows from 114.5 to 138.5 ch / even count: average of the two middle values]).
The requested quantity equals 3.585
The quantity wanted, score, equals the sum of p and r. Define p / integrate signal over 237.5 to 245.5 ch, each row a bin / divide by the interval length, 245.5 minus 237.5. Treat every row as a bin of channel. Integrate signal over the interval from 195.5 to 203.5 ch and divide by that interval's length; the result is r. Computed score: 35.4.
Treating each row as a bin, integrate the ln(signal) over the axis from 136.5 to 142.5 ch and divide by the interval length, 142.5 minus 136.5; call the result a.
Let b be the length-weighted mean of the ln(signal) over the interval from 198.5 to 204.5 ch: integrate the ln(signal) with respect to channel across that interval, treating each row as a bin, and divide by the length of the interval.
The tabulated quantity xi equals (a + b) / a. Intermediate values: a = 2.85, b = 2.90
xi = 2.02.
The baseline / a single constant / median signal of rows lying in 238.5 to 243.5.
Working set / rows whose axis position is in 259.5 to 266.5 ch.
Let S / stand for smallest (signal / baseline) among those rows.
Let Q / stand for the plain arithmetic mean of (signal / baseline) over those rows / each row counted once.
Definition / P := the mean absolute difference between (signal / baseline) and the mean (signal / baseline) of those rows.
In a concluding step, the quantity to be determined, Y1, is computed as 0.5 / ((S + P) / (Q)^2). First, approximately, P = 0.054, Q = 1.05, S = 0.94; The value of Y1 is 0.554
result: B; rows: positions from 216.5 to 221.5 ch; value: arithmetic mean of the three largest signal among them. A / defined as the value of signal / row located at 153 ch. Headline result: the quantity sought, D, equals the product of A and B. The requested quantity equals 306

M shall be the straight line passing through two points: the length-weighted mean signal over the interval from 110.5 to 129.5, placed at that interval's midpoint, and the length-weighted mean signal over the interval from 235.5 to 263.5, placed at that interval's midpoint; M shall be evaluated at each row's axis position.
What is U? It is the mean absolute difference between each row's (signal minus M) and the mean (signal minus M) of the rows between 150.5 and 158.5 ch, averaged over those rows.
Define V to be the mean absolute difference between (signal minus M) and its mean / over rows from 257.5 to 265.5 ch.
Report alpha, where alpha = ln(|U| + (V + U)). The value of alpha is 0.46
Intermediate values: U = 0.41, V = 0.77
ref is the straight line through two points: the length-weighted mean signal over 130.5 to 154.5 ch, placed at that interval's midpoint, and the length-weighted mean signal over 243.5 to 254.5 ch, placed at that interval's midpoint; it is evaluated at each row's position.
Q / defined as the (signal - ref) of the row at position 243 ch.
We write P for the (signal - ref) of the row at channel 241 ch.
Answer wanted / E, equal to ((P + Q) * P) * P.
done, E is 13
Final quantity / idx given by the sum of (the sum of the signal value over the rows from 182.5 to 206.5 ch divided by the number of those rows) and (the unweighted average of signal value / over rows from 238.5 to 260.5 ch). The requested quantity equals 34.5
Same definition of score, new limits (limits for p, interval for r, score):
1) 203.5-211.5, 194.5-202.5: 37.0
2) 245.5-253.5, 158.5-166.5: 32.1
